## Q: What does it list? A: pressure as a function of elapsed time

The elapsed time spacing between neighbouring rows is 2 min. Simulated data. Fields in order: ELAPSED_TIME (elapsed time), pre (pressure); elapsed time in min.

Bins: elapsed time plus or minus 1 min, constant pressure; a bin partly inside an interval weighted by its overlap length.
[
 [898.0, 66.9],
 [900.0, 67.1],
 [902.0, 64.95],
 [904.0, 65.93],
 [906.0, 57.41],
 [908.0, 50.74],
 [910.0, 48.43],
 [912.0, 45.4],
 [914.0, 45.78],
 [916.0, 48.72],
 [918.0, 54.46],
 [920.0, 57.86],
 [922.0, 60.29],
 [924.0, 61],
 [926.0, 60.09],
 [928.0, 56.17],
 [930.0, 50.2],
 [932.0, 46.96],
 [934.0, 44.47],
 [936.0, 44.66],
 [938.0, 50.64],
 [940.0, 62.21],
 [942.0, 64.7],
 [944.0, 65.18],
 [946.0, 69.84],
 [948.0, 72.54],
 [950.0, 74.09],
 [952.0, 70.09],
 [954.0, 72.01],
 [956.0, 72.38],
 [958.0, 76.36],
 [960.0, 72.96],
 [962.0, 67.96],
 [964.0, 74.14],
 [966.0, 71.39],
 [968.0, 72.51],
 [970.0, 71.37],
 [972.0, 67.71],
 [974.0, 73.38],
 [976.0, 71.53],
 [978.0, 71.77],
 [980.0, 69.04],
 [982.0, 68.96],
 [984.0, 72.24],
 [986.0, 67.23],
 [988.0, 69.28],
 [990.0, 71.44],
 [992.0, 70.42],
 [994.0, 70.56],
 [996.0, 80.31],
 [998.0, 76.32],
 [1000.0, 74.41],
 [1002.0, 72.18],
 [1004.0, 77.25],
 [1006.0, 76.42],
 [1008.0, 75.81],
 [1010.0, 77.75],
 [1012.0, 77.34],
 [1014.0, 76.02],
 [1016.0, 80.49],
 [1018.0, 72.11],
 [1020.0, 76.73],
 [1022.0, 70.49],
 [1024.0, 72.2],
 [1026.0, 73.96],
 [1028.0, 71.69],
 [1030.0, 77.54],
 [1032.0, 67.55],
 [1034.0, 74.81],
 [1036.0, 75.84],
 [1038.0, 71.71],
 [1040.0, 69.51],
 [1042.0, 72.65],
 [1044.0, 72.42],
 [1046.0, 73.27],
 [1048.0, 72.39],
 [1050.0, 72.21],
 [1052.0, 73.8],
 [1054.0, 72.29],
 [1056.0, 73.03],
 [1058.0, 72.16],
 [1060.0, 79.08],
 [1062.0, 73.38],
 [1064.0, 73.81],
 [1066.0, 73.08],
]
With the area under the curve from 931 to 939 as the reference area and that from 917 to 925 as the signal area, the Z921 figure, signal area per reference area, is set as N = 1.25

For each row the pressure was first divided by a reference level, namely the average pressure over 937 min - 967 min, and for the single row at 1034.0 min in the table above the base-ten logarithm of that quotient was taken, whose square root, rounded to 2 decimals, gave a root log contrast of 0.19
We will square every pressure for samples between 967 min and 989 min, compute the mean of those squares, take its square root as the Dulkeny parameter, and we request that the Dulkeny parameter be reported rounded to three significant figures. 70.5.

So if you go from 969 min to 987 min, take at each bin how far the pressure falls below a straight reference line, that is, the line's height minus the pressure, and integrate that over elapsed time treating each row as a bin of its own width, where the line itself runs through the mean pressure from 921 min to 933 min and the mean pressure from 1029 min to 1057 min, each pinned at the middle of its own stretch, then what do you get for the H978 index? -128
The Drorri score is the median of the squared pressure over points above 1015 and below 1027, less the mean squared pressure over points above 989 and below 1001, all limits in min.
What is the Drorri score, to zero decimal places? -134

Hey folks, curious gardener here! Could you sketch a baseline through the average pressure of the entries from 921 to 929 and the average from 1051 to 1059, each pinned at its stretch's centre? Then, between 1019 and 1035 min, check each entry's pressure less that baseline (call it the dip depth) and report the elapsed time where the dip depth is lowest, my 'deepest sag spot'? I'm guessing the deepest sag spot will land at 1032.0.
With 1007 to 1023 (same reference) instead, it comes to 1022.0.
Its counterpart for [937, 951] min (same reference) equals 938.0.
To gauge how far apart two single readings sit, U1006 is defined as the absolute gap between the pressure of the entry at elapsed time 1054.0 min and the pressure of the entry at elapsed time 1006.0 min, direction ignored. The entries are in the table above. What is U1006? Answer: 4.1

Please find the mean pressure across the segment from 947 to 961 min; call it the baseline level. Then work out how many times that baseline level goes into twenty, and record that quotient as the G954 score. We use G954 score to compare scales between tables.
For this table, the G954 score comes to 0.274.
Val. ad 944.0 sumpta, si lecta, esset 65.18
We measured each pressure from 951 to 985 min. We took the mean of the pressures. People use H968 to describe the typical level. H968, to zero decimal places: 72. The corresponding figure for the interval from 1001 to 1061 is 74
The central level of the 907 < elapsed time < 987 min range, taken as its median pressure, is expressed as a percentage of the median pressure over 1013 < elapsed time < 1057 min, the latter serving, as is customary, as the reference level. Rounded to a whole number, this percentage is 93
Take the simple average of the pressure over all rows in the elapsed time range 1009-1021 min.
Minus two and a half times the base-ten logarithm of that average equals -4.71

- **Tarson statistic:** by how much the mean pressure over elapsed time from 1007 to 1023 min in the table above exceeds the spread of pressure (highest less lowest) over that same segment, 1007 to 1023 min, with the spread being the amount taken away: 65.8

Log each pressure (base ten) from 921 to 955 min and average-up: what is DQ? 1.77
